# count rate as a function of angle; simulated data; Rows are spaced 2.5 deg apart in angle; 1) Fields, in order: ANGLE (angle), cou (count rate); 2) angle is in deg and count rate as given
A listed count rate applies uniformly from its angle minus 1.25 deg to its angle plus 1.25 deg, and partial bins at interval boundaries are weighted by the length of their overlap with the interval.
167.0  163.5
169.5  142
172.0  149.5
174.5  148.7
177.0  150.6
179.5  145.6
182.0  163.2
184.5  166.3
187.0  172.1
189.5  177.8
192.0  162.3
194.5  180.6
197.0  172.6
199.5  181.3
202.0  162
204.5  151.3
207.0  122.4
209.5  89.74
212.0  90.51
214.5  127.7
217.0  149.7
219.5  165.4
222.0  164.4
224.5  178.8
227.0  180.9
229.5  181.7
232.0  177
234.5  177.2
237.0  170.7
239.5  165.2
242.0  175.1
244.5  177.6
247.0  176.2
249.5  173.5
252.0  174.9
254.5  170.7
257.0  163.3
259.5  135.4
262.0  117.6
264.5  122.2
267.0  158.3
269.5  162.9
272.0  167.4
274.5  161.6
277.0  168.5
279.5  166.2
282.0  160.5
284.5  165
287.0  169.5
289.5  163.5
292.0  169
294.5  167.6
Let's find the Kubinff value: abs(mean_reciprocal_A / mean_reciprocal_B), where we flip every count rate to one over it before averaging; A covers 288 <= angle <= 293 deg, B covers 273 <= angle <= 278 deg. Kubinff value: 0.99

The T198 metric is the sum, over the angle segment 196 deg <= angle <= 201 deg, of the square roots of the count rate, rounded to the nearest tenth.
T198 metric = 26.6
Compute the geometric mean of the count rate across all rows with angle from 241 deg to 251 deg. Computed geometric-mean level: 176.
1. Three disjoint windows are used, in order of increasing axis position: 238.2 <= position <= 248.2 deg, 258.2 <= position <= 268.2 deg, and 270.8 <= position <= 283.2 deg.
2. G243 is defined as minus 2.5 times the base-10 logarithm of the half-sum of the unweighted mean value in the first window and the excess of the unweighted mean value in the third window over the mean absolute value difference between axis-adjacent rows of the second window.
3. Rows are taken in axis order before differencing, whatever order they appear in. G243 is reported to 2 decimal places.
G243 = -5.51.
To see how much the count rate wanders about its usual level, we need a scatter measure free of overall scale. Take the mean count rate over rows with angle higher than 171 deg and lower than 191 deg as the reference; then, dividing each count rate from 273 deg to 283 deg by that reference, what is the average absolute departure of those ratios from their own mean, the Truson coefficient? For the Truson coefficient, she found 0.02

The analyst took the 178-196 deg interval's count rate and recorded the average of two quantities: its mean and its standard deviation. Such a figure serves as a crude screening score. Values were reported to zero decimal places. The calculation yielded 89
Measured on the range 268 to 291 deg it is 84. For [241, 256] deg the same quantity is 88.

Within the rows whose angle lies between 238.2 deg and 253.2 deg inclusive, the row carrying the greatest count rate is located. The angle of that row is 244.5 deg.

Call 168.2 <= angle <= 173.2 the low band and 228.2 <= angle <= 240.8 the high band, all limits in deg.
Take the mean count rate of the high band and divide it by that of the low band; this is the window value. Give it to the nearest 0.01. 1.20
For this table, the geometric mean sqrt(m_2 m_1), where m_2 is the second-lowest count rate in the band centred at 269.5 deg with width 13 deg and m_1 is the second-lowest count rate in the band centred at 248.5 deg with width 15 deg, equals 166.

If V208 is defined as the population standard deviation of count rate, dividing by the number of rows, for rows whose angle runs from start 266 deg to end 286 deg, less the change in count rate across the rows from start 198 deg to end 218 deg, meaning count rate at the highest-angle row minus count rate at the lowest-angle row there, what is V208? 35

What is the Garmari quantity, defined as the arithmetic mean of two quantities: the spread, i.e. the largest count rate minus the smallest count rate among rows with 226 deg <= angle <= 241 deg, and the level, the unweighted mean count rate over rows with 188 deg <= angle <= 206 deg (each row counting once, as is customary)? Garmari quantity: 93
